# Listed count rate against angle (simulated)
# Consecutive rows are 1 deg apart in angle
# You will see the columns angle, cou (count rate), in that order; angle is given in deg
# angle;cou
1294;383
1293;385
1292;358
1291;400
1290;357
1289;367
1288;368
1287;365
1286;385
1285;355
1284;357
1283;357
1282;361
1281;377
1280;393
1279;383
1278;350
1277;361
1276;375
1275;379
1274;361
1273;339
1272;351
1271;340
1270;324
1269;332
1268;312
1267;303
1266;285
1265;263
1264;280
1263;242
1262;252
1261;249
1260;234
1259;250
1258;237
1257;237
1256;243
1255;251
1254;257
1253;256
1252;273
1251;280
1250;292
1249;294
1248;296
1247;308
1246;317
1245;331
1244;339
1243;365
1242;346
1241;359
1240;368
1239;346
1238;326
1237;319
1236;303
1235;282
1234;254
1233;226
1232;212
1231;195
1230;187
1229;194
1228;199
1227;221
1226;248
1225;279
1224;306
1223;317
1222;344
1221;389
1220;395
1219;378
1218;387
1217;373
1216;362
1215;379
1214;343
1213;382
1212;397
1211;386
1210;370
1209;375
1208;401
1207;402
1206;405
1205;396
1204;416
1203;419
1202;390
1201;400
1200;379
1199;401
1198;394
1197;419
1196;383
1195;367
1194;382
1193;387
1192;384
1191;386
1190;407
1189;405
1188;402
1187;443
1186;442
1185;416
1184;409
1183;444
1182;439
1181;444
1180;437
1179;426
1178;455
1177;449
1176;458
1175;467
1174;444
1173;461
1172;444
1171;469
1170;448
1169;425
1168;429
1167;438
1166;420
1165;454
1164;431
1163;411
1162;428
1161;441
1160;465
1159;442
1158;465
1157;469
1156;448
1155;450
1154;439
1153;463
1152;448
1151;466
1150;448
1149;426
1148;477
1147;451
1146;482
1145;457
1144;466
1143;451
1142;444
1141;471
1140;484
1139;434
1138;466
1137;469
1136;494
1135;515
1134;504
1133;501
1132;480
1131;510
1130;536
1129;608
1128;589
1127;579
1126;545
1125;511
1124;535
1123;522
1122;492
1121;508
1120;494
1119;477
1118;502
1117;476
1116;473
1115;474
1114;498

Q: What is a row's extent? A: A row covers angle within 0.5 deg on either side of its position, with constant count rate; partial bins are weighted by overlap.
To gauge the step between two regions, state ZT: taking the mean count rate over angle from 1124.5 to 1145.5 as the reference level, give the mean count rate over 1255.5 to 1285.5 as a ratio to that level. 0.63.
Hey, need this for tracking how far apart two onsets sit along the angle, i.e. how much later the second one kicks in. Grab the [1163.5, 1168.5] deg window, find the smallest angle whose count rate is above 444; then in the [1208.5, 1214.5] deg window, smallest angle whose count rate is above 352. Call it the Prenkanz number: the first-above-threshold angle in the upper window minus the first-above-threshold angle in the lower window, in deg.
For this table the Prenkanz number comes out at 44 deg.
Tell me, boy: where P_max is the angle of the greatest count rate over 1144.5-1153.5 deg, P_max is 1146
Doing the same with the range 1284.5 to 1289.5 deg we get 1286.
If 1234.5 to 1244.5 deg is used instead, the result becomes 1240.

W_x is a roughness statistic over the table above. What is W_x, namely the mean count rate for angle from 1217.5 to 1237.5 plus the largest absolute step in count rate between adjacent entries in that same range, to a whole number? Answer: 327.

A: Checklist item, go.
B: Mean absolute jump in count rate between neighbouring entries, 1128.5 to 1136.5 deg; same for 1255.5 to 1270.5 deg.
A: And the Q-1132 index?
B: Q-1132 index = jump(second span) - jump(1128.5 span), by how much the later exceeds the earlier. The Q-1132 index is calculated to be -12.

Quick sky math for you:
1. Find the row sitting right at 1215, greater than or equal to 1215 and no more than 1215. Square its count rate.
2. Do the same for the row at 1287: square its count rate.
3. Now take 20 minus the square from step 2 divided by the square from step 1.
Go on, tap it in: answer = 19.1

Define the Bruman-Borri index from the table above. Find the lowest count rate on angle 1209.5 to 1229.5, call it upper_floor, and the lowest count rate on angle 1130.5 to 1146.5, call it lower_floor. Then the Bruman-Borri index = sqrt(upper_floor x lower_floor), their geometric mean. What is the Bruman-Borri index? 290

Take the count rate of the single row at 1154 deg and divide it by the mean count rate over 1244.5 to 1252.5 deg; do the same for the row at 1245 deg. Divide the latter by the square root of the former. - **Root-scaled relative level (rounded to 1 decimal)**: 0.9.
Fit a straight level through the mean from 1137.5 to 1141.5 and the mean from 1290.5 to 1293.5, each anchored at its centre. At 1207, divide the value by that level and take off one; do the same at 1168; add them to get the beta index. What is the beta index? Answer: -0.10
